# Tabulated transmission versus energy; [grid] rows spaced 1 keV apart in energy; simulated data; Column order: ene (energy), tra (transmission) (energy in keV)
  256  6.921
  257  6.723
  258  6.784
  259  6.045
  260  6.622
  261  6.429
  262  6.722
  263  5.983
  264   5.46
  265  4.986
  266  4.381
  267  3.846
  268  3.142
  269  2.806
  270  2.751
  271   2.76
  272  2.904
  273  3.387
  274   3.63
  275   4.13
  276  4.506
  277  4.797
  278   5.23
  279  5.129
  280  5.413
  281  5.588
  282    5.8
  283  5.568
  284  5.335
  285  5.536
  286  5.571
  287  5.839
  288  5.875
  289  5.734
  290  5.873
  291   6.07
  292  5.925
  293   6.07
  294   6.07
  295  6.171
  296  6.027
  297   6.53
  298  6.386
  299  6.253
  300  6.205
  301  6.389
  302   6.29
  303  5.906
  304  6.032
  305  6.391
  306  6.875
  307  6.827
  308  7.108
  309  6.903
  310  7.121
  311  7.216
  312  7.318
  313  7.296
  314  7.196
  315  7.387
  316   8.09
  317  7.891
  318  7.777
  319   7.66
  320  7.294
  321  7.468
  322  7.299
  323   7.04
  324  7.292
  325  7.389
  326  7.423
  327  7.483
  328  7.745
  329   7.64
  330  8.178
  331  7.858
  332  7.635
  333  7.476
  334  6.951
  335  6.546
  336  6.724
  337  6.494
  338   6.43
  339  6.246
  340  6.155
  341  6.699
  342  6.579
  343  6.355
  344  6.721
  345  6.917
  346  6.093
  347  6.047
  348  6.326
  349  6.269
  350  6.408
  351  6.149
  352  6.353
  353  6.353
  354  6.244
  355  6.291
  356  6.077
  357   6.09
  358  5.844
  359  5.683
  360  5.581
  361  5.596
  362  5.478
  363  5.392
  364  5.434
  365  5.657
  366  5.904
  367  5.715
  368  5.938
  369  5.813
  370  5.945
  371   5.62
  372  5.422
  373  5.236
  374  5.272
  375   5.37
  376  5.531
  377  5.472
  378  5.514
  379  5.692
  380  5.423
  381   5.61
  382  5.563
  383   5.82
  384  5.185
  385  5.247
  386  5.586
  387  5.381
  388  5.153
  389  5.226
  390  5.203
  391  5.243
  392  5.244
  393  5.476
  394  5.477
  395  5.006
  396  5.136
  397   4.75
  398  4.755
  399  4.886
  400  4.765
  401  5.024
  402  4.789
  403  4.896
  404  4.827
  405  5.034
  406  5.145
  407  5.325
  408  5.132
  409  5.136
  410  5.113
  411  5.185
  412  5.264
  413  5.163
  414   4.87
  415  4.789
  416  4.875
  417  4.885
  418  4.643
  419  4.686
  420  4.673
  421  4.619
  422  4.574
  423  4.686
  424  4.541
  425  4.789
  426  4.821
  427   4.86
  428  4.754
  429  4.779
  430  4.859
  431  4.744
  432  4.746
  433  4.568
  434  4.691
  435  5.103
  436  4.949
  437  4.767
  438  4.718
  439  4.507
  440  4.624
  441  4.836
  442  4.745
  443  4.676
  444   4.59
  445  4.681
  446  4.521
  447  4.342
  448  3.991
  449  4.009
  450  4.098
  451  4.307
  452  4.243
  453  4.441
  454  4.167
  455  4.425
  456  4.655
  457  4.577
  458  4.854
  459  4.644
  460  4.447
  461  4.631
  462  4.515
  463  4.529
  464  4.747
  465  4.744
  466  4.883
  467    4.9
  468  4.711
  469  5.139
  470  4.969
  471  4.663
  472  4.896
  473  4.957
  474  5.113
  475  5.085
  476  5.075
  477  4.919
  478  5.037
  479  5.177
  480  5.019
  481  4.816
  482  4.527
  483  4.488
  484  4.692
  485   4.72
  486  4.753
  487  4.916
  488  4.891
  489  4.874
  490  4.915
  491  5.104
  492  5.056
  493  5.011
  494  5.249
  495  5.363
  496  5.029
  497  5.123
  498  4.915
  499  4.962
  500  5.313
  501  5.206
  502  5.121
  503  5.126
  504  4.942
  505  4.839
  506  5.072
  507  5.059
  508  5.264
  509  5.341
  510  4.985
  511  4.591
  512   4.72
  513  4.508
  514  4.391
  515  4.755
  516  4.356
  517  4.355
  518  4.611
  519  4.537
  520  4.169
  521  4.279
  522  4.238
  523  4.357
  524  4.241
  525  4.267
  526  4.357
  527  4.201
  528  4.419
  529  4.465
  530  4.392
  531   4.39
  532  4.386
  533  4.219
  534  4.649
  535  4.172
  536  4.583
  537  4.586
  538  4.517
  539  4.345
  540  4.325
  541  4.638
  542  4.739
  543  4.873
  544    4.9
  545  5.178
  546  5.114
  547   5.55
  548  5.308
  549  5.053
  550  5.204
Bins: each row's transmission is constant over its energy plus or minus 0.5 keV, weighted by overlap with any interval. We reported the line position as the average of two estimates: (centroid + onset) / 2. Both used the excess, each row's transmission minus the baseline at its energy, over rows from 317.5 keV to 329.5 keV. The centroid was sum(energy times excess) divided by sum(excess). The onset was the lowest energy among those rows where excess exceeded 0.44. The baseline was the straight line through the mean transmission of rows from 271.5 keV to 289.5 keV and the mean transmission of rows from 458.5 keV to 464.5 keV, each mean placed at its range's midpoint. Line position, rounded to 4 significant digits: 320.8 keV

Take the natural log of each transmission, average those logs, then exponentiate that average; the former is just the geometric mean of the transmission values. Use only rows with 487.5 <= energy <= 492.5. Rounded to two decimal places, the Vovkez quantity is 4.97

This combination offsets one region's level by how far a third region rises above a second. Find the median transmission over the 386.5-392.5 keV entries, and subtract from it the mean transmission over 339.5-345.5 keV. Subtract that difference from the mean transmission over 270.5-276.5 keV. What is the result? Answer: 4.9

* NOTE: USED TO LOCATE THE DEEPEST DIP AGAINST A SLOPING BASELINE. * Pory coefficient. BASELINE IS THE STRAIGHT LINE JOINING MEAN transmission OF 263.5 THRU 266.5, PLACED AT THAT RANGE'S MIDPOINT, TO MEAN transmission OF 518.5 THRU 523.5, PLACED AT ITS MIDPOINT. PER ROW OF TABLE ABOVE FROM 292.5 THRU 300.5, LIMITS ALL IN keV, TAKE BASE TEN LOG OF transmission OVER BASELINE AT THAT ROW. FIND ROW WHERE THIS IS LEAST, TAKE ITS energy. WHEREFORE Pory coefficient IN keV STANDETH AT 296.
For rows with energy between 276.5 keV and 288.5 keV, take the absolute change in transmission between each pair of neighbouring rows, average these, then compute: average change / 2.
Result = 0.100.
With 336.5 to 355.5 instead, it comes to 0.104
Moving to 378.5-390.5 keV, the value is 0.106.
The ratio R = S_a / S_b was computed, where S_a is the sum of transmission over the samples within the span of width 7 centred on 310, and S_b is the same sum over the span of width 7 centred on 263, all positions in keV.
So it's 1.23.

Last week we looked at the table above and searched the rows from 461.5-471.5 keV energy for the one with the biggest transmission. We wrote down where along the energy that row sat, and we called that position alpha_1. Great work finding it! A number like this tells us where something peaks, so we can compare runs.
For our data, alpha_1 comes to 469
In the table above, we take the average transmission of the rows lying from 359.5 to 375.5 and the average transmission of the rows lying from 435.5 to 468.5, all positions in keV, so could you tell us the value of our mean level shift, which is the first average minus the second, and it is 1.0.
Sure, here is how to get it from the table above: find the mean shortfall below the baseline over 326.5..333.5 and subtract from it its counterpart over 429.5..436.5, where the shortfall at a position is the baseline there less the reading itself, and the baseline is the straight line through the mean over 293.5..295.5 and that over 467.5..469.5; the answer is -2.2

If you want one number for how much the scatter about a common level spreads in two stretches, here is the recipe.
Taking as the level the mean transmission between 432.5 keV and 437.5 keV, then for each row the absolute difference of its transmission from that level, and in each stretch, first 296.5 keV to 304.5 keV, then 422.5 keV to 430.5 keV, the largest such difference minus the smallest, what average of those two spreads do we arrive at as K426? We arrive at 0.45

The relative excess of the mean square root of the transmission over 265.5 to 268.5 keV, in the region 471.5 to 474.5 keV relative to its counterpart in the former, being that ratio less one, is 0.15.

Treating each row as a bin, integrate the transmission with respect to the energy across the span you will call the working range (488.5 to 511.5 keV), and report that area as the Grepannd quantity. 116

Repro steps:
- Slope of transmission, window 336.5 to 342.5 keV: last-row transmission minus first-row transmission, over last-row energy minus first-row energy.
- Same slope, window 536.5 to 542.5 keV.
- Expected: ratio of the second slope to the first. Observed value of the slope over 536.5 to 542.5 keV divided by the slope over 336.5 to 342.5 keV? 1.8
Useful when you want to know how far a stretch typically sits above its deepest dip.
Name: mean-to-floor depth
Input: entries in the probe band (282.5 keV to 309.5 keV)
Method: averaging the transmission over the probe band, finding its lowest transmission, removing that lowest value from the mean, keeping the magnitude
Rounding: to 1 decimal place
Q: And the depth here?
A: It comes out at 0.8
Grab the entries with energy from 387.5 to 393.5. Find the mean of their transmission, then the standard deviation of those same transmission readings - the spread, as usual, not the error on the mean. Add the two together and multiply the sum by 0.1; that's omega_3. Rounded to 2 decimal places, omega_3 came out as 0.54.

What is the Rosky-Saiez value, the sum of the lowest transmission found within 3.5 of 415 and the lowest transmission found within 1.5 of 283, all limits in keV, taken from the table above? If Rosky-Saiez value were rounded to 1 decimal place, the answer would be 10.0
